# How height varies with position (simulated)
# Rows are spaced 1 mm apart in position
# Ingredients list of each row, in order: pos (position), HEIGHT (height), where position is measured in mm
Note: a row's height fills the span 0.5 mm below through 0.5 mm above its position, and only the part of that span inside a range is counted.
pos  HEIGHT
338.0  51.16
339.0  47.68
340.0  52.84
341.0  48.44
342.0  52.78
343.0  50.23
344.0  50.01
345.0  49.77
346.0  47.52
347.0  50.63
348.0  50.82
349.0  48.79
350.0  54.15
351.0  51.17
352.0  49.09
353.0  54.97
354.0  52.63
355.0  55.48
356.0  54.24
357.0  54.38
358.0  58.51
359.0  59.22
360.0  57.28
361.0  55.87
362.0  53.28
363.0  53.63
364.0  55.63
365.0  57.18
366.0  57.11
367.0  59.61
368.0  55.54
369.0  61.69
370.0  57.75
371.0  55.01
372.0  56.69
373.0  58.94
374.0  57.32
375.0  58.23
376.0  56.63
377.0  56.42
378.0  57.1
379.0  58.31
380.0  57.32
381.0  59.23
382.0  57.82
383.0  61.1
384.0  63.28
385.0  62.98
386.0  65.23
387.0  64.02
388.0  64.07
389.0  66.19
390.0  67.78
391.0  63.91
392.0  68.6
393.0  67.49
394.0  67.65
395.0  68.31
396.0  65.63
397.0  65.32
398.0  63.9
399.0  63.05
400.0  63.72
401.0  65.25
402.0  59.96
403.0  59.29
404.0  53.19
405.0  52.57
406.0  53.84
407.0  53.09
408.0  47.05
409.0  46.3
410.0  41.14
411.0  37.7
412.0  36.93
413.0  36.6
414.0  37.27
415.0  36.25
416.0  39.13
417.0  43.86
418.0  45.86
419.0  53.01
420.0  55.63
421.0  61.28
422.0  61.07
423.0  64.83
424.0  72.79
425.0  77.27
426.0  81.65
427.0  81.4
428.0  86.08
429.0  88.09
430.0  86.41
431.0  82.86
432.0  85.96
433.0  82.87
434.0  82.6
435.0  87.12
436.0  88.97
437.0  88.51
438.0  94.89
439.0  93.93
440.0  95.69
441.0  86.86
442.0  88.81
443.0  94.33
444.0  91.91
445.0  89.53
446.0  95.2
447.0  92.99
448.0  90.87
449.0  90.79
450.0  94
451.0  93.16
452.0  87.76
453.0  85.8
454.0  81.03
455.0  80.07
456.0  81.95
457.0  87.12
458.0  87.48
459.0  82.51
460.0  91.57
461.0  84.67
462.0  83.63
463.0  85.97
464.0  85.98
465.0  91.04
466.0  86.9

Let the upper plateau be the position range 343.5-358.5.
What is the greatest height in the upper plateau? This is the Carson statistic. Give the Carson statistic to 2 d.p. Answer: 58.51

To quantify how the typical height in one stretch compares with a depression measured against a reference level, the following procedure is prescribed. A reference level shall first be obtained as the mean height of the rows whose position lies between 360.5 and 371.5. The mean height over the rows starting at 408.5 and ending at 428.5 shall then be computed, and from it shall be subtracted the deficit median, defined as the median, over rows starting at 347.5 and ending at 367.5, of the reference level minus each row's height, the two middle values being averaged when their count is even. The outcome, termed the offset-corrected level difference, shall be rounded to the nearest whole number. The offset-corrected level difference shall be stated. 53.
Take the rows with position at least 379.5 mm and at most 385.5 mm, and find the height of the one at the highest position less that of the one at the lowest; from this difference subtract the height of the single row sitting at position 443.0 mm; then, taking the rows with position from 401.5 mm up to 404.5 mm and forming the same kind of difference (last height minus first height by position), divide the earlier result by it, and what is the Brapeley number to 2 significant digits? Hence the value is 13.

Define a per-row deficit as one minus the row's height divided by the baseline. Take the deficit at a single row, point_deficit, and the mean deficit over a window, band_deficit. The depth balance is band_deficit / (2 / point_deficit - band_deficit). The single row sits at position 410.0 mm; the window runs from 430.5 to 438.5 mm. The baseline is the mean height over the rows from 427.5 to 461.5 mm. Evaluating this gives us 0.005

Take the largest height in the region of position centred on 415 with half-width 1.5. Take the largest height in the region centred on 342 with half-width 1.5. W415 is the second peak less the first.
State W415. 14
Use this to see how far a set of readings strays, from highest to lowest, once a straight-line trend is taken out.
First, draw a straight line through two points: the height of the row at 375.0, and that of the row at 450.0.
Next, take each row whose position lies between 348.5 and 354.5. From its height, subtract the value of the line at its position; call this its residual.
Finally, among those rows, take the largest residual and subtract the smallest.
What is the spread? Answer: 6.0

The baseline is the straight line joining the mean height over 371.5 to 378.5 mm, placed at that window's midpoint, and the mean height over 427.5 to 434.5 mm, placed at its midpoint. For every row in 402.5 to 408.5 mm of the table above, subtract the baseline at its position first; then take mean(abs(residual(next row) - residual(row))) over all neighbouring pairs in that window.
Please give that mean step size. 3.3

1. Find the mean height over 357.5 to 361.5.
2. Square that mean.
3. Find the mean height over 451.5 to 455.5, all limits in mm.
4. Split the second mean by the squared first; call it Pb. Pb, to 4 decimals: 0.0251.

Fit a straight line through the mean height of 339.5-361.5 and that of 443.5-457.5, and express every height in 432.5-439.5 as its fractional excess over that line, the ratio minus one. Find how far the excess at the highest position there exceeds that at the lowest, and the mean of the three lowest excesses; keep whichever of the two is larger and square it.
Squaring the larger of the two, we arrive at 0.011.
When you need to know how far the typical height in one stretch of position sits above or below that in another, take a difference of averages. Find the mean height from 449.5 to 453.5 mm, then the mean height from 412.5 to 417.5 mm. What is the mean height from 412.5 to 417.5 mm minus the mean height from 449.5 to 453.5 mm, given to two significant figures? -52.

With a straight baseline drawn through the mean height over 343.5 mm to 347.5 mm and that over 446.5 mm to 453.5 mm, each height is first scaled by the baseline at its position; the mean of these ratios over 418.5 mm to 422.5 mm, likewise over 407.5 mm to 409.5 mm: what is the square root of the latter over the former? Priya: 0.93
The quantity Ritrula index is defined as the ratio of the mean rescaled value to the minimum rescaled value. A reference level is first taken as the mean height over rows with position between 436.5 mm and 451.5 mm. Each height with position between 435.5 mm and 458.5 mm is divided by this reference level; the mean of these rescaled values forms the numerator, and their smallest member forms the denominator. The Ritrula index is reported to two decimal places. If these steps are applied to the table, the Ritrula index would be 1.12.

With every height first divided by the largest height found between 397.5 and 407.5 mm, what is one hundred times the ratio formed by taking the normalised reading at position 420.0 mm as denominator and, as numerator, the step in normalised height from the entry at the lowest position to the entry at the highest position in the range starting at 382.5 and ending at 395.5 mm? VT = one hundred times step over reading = 13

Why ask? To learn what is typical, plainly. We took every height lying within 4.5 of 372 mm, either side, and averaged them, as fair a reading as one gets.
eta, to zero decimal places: 58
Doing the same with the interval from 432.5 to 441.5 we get 89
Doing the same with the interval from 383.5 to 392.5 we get 65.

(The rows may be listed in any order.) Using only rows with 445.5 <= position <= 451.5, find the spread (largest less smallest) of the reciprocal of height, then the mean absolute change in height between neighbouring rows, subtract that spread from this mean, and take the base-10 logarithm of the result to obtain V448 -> 0.23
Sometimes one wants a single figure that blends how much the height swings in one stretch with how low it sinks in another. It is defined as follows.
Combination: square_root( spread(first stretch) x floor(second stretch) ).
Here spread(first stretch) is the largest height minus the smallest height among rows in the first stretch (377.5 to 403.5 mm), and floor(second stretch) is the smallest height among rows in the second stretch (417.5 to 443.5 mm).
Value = 23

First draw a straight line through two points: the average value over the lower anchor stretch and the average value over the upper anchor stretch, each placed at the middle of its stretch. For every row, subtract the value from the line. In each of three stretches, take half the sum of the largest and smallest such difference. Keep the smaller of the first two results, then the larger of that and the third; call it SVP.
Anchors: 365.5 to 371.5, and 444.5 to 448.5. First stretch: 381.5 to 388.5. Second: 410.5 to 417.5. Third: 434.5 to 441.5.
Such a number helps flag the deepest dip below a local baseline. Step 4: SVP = 3.1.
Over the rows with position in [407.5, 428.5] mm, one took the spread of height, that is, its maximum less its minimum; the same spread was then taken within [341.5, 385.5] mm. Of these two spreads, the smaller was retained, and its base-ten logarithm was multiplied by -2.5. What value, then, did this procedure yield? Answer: -3.0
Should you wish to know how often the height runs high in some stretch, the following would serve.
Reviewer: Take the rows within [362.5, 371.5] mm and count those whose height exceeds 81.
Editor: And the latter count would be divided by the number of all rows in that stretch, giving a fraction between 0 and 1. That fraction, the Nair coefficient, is 0.00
